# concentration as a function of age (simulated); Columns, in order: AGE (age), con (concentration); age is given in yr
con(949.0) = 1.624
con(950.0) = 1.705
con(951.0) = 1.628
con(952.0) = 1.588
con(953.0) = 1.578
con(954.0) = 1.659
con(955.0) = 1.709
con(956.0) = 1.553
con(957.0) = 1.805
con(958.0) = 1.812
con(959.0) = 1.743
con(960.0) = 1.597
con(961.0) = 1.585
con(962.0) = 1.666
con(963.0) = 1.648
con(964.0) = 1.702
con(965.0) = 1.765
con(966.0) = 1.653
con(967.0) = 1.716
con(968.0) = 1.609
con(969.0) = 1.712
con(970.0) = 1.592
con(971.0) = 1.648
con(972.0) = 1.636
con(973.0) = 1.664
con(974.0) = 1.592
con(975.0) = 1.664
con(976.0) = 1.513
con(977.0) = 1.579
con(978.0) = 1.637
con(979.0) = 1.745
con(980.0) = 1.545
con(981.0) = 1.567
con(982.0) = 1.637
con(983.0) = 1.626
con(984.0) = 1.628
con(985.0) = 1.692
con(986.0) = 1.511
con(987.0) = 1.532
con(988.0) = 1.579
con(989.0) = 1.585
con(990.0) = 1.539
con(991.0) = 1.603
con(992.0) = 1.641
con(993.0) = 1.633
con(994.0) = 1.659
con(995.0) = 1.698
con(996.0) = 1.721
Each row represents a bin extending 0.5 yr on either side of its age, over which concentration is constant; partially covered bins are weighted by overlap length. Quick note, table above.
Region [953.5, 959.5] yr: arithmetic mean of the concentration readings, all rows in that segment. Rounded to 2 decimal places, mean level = 1.71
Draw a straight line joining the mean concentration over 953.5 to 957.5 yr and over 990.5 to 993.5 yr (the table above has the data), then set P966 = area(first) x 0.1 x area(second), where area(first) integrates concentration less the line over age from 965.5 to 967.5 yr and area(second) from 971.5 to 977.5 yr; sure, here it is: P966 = -0.0011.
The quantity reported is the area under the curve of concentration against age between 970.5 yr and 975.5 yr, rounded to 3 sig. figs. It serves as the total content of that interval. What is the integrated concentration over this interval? 8.20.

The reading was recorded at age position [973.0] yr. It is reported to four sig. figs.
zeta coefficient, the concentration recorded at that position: 1.664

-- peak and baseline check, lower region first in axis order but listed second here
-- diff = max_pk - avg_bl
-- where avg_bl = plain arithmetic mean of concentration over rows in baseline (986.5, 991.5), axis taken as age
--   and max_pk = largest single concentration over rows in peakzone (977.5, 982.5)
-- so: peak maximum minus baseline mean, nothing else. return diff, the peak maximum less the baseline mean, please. 0.177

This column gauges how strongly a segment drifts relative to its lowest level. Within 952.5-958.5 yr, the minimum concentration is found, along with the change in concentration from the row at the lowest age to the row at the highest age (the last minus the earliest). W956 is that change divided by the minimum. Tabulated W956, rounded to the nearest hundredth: 0.15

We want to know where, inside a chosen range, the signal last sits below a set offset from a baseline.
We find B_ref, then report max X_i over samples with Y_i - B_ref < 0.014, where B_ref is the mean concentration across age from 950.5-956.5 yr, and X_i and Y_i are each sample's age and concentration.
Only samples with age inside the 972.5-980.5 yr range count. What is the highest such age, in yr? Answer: 980.0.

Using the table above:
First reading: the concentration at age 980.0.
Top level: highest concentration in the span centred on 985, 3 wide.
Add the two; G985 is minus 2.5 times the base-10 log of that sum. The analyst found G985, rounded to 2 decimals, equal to -1.28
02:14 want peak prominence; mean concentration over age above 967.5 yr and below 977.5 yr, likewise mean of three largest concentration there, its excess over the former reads 0.059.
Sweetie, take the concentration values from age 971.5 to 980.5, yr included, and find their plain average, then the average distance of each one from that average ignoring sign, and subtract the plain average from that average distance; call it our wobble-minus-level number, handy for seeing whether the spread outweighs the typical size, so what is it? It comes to -1.56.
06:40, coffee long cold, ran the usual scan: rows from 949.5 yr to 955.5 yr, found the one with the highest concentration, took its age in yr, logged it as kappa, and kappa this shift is 955.0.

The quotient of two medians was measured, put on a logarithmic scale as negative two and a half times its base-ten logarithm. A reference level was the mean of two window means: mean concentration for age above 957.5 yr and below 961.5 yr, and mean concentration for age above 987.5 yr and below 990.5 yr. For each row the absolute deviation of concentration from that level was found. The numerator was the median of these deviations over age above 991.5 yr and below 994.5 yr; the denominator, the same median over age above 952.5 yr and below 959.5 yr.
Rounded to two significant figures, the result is 1.9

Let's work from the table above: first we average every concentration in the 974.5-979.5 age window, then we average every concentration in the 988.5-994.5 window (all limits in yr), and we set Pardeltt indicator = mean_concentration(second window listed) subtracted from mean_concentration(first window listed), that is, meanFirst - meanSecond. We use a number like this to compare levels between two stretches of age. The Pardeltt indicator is 0.02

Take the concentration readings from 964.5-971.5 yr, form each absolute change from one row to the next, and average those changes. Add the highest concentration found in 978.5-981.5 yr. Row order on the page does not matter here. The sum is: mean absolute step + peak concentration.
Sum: 1.84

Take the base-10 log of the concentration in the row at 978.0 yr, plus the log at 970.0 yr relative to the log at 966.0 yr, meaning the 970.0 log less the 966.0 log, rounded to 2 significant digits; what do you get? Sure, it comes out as 0.20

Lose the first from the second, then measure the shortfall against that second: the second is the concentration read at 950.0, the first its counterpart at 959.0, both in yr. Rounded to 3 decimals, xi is -0.022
